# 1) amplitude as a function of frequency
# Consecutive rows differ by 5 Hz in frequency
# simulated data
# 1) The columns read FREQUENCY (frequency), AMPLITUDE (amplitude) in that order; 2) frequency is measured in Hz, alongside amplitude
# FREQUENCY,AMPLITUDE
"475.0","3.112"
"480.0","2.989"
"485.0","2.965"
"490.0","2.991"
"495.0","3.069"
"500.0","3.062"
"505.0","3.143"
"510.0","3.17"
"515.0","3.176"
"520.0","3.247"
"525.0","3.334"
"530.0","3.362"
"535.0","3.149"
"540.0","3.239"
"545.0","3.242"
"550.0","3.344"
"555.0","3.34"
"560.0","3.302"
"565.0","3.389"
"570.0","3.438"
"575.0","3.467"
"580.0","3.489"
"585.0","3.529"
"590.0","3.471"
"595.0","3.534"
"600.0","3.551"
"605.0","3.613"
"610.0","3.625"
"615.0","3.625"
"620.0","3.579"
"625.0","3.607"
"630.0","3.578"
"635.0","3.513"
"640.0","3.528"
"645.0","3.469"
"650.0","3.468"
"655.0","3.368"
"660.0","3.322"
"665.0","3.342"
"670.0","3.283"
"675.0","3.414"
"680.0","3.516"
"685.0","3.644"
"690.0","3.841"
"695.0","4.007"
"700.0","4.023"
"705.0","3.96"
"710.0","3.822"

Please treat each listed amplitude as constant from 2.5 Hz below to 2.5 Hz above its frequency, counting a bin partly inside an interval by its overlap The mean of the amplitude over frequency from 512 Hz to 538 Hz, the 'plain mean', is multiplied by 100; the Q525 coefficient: 325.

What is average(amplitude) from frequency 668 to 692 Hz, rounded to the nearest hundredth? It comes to 3.54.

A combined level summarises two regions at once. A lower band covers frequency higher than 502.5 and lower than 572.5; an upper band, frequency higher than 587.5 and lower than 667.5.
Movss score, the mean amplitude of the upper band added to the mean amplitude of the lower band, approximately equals 6.79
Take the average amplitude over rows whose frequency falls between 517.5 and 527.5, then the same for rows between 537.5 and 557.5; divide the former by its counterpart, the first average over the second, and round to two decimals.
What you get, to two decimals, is 1.00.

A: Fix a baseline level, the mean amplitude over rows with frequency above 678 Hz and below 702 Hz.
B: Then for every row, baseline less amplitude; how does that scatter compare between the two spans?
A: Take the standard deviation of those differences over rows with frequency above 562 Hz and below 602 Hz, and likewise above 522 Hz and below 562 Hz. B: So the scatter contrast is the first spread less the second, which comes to -0.02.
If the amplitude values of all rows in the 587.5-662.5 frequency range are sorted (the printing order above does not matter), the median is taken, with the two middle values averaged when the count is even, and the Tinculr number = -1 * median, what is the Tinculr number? -3.53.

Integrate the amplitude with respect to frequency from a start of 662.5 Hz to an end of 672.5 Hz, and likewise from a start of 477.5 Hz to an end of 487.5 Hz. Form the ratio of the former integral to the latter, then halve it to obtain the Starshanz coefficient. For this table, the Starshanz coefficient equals 0.556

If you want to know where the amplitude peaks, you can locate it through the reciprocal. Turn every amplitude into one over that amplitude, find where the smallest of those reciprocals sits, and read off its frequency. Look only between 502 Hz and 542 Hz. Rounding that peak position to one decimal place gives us 530.0 Hz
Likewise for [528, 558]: 530.0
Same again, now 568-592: 585.0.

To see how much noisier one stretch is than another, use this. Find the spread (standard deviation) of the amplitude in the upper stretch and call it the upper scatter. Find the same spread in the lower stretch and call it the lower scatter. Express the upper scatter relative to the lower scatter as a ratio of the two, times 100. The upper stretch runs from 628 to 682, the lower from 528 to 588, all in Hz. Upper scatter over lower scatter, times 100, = 85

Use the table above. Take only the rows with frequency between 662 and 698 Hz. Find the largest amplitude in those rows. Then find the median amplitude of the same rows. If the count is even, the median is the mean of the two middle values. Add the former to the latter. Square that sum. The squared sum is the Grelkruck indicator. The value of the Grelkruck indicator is 57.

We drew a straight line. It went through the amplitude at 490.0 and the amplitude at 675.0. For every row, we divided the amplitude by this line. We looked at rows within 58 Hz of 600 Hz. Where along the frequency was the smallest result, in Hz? 655.0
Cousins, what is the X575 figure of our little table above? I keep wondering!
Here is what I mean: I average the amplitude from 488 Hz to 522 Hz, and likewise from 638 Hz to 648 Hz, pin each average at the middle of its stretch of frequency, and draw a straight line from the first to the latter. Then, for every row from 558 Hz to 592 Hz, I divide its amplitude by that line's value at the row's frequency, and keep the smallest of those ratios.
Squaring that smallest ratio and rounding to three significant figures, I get 1.02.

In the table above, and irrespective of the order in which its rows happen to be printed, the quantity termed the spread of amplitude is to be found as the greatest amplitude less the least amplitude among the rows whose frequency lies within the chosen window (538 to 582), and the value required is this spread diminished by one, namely -0.75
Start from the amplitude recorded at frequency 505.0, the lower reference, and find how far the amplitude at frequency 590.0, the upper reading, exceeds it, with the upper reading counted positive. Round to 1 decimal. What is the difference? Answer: 0.3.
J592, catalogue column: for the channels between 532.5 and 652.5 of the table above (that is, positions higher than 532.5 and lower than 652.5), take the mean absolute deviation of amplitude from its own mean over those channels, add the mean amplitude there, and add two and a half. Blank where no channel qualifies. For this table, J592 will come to 6.07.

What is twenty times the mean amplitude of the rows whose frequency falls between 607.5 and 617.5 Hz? 72.5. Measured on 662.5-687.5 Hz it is 68.8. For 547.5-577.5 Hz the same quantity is 67.6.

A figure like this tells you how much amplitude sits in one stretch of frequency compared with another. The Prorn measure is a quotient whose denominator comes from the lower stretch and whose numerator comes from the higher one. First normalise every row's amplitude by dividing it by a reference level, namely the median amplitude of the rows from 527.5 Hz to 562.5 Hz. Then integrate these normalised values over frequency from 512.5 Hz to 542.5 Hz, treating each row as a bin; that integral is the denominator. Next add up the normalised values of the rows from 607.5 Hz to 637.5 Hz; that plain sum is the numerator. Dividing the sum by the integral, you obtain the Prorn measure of 0.221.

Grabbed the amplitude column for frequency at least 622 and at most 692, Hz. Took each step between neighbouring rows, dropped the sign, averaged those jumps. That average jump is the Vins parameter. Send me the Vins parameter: 0.073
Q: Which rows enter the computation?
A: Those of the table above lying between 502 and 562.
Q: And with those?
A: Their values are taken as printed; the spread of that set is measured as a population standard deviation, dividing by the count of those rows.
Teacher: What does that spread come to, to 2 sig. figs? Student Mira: 0.078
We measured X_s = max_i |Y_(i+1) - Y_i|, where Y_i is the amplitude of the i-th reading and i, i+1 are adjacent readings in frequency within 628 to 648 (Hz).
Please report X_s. 0.065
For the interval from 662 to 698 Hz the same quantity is 0.197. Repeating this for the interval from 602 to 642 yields 0.065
